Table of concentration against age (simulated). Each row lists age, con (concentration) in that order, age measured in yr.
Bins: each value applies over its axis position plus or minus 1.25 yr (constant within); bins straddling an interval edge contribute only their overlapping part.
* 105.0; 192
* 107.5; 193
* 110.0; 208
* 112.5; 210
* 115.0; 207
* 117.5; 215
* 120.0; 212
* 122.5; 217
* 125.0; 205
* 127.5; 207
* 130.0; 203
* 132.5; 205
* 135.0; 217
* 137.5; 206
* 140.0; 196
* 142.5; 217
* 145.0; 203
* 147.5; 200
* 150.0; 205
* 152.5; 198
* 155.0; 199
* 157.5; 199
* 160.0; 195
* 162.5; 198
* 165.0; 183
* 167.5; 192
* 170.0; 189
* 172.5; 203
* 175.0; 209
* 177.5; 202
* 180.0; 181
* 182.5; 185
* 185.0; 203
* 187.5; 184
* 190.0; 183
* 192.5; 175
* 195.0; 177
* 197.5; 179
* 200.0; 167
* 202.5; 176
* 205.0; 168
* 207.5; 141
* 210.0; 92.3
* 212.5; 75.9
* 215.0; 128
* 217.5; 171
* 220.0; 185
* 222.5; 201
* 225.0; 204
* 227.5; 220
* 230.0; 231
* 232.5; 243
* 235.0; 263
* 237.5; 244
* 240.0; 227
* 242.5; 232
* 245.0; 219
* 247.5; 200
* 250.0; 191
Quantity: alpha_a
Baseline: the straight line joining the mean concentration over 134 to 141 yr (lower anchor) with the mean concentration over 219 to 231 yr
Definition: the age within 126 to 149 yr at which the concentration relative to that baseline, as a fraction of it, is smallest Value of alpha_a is 140.0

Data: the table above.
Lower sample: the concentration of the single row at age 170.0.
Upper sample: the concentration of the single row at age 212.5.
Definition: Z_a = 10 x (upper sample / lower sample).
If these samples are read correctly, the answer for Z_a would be 4.0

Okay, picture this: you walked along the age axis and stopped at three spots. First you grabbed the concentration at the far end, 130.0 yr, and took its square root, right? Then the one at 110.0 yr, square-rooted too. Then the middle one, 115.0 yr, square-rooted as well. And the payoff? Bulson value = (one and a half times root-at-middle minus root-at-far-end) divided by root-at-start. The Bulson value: 0.51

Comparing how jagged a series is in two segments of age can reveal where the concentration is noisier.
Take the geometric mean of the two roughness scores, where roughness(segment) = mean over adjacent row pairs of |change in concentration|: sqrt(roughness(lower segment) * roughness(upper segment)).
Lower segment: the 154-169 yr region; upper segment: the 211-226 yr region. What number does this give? 13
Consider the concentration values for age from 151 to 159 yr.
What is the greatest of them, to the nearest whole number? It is 199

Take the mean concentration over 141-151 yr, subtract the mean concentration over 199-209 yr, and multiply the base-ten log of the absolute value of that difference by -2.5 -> -4.1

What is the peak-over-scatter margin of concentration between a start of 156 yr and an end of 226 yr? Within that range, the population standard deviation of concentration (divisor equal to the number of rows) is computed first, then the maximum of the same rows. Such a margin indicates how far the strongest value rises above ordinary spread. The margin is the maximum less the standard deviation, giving 178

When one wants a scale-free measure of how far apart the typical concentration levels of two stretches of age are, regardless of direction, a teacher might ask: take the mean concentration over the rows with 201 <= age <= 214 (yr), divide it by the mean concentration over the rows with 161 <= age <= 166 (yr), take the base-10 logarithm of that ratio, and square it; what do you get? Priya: 0.027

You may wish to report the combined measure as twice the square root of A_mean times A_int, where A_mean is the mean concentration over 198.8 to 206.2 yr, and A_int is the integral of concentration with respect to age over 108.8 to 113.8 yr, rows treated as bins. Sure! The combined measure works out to 844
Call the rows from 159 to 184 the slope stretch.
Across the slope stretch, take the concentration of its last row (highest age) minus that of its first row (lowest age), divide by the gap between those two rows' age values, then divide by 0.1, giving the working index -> -4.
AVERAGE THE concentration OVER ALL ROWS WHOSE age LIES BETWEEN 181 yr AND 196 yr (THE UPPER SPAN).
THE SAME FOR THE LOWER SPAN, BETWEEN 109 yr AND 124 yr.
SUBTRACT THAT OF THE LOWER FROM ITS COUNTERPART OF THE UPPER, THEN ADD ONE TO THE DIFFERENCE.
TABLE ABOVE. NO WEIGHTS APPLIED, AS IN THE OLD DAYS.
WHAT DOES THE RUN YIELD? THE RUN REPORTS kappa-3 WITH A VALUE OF -26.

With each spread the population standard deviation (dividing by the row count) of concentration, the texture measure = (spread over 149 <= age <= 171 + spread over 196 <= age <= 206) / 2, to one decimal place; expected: 5.6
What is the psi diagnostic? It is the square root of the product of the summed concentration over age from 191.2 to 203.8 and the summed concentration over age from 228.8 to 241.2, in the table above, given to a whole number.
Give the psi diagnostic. 1028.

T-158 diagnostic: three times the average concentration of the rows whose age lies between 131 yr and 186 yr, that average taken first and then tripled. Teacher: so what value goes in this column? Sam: 598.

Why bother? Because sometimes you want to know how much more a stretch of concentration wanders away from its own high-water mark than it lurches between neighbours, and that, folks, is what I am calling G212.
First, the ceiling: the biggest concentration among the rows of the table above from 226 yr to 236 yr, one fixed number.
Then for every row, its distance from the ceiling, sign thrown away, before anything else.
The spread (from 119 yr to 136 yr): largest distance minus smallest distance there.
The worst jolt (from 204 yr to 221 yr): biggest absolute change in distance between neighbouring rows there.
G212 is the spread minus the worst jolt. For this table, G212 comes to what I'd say -38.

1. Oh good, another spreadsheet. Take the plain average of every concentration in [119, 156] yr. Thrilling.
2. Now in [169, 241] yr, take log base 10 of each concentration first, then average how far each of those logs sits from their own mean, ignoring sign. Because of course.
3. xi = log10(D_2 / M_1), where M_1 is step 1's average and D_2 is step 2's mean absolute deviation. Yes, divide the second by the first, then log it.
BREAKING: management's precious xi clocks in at -3.45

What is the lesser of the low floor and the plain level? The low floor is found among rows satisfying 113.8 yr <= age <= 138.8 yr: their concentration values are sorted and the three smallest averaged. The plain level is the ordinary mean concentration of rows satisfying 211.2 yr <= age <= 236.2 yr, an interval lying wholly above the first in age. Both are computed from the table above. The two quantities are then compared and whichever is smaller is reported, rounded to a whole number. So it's 192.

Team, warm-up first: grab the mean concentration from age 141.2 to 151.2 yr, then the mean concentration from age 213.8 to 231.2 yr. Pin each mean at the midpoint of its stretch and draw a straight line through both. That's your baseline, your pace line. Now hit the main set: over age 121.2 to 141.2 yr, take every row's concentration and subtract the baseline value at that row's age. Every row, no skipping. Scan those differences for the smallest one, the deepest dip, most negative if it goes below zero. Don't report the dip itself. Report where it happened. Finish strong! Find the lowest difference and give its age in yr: 140.0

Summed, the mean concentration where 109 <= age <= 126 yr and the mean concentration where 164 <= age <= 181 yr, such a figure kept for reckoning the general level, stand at 405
